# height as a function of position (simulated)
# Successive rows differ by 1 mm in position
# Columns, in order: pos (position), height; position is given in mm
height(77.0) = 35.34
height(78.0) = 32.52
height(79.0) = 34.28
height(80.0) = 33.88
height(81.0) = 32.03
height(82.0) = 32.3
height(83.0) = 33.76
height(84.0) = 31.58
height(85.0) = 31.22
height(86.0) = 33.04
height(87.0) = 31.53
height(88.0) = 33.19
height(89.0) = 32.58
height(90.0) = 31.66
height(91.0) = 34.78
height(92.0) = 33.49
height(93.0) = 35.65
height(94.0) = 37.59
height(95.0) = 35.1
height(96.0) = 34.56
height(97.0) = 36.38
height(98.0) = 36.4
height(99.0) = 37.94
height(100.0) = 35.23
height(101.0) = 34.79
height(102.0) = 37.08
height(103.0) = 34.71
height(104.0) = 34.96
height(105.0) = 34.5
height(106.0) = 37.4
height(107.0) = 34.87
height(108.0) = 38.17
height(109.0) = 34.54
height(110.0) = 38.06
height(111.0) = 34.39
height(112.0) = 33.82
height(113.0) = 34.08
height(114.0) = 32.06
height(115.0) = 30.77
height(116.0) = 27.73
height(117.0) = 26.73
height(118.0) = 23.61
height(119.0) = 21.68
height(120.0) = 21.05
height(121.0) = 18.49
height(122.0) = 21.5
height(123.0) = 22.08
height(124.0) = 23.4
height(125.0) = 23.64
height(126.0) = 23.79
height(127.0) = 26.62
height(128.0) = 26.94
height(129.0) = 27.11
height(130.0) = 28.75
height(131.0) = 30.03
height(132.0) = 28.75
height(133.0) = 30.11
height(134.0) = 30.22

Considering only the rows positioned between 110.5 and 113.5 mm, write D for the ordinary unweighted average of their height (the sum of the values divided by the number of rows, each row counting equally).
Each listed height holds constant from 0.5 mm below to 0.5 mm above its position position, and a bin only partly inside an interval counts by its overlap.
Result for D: 34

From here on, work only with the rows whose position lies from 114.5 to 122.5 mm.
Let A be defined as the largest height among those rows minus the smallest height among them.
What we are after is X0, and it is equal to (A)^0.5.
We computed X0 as 3.50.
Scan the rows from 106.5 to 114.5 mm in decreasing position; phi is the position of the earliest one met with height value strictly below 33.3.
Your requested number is 114.0 mm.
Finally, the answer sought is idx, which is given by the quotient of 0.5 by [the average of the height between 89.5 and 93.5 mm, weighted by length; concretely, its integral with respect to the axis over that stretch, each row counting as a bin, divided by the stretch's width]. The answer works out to 0.0148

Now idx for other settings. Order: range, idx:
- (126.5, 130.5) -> 0.0183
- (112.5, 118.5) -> 0.0171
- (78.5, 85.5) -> 0.0153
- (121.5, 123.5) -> 0.0229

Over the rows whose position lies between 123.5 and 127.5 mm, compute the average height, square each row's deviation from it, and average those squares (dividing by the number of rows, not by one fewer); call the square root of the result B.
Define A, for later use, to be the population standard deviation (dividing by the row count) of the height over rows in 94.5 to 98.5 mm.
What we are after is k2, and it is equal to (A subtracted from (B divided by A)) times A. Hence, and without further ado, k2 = 1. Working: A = 0.80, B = 1.3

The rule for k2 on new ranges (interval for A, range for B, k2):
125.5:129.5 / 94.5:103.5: -1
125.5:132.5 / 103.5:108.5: -2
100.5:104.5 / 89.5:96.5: 1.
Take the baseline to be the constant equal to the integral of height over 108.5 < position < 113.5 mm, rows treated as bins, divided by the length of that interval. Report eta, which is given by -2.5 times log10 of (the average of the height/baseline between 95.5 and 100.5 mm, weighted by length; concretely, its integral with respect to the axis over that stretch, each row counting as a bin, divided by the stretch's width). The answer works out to -0.03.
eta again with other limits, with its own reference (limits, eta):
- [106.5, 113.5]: -0.01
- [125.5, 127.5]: 0.36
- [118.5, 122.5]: 0.57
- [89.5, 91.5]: 0.06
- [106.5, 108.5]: -0.05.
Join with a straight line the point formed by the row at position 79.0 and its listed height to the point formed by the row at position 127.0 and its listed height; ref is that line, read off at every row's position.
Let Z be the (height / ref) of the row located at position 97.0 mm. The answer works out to 1.2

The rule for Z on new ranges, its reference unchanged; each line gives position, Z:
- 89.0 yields 1.0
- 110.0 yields 1.3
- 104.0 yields 1.2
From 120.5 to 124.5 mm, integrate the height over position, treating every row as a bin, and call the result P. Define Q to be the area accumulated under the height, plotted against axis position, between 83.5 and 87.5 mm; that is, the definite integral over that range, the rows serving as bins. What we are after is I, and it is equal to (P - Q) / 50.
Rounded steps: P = 85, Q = 127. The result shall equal -0.84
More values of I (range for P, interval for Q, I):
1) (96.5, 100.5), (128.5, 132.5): 0.63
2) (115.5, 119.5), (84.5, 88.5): -0.58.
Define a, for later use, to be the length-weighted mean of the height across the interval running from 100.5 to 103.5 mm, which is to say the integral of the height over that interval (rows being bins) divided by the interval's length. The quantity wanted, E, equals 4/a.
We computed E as 0.113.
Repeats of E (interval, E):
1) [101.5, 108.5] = 0.111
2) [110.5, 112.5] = 0.117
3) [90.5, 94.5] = 0.113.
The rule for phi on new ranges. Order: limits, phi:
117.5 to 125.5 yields 125.0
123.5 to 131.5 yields 131.0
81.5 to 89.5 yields 89.0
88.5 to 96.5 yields 90.0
